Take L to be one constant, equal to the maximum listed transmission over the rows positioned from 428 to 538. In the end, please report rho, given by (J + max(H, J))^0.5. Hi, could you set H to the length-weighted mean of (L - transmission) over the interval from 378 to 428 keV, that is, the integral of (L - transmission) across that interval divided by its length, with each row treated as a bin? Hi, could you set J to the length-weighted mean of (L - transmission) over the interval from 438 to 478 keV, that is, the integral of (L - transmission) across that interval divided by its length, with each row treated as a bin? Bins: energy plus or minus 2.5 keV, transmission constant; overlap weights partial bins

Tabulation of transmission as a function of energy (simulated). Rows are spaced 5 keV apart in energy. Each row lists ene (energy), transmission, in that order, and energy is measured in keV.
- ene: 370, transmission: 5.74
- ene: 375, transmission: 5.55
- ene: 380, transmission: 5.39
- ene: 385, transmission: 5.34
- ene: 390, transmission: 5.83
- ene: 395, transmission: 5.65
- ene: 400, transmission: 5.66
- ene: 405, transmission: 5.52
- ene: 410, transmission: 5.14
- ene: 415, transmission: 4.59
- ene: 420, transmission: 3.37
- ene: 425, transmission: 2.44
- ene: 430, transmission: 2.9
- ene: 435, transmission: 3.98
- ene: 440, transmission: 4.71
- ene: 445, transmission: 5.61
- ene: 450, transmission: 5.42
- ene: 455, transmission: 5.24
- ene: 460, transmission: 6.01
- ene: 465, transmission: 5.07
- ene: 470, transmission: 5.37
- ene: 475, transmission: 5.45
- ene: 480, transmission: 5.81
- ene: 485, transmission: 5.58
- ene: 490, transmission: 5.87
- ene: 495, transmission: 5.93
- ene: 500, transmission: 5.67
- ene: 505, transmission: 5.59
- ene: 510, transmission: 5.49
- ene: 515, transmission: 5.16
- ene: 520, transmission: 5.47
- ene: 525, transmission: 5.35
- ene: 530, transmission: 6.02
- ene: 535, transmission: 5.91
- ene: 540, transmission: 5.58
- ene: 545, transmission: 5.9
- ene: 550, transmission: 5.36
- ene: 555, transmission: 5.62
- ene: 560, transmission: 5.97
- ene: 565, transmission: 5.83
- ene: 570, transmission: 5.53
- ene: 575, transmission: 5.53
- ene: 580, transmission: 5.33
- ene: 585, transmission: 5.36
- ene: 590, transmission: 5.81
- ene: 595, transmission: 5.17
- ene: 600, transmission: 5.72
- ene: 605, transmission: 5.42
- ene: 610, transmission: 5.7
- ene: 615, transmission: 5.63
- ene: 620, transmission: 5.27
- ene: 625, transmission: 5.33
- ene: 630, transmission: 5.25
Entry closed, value 1.34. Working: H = 1.2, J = 0.65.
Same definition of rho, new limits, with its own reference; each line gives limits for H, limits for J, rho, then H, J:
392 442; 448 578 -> 1.42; 1.6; 0.42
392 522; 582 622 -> 1.19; 0.9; 0.51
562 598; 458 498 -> 0.94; 0.5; 0.39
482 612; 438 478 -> 1.14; 0.4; 0.65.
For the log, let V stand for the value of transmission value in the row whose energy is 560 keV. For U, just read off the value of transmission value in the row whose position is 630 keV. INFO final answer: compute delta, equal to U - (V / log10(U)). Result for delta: -3.0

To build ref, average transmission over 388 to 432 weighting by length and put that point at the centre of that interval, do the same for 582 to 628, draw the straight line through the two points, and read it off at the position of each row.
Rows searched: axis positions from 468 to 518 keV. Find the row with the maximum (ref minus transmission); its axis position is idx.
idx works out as 515 keV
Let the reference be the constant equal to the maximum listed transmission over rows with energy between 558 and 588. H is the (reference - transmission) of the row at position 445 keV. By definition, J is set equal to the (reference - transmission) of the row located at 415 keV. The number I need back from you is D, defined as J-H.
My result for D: 1.0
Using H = 0.36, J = 1.38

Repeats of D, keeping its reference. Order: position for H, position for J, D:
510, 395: -0.2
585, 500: -0.3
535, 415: 1.3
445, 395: 0.0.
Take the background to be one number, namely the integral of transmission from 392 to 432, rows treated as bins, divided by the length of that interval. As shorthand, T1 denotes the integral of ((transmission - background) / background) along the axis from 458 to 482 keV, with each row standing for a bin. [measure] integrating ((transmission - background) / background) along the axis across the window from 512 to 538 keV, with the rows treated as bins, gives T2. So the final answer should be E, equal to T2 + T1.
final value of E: 12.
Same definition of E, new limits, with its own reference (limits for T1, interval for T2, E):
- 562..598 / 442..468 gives 15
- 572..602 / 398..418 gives 10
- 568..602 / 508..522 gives 11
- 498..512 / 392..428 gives 5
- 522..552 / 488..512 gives 15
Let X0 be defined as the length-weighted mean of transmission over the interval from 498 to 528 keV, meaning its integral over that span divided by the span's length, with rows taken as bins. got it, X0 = 5.46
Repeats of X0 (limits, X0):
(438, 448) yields 5.20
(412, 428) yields 3.50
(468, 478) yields 5.43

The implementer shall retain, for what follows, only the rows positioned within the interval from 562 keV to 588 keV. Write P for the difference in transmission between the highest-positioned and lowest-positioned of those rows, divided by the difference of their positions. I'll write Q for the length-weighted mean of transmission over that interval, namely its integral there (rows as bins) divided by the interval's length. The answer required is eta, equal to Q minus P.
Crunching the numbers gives 5.55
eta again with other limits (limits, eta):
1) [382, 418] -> 5.39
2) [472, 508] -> 5.69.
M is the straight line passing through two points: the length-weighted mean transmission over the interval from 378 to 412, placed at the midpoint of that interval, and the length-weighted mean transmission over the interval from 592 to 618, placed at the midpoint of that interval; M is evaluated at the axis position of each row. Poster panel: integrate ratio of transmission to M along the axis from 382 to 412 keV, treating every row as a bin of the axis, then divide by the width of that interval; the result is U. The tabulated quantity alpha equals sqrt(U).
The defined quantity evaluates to 1.00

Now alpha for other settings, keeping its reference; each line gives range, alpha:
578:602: 1.00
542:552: 1.01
